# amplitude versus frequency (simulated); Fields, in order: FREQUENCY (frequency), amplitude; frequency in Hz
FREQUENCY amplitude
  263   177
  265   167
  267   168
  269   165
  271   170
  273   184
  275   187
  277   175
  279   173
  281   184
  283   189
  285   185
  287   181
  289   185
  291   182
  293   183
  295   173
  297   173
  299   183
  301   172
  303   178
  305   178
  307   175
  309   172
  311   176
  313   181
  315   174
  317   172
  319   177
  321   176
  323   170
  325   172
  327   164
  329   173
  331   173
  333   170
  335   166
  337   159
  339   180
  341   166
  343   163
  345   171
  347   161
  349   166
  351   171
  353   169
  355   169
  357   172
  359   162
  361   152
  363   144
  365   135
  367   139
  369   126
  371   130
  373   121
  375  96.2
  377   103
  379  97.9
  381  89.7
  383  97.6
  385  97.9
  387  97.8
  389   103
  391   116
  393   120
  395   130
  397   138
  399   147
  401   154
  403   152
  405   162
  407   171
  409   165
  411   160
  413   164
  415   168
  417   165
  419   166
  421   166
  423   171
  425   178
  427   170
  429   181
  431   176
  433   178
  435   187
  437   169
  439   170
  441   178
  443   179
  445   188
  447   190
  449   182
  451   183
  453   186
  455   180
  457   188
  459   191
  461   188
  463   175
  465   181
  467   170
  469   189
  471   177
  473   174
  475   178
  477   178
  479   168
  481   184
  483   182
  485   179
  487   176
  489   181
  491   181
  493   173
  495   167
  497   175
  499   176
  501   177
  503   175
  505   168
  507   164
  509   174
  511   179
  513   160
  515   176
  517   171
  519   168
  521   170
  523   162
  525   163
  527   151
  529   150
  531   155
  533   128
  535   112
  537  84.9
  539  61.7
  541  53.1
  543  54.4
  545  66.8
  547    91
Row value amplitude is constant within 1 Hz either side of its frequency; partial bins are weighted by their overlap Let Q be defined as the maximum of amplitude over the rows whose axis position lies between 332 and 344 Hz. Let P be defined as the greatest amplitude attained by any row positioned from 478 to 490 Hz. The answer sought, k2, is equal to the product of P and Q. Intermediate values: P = 184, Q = 180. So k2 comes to 33120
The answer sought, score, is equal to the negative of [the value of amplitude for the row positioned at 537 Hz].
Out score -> -85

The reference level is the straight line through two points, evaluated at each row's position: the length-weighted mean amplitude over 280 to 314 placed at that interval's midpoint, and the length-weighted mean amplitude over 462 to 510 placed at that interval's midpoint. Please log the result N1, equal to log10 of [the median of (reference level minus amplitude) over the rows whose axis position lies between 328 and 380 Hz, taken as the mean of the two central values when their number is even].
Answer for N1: 1.2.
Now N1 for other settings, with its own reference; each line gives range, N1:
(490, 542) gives 0.9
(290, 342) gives 0.8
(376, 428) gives 1.4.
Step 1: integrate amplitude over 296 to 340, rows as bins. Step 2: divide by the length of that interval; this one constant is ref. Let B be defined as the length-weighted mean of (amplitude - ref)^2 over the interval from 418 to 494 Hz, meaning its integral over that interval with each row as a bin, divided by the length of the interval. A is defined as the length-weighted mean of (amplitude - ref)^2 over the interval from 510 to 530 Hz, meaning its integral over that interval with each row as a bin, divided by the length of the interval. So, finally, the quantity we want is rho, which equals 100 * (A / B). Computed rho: 206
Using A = 155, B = 75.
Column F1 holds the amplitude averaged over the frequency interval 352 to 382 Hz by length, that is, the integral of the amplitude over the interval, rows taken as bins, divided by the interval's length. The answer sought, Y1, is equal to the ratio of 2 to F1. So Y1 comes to 0.0150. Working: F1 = 134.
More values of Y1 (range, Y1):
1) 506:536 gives 0.0126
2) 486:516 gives 0.0115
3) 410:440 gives 0.0117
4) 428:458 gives 0.0110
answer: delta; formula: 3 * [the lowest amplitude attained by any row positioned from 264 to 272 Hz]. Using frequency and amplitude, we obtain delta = 495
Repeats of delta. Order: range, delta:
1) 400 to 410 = 456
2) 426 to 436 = 510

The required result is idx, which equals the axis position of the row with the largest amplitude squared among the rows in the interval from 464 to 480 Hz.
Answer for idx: 469 Hz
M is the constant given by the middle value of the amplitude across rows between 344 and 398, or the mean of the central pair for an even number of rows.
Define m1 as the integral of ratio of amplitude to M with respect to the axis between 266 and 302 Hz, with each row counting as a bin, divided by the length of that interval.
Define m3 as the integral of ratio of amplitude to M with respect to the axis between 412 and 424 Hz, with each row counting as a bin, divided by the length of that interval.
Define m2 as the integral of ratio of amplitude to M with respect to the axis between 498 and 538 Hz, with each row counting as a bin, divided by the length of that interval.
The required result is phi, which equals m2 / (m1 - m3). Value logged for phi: 13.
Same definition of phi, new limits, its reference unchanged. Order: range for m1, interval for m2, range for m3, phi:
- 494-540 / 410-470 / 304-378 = -35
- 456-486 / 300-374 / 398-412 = 8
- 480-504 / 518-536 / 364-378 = 3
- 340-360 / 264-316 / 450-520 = -18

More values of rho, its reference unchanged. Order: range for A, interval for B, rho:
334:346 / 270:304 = 104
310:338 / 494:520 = 98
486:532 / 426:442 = 227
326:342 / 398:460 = 45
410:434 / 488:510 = 183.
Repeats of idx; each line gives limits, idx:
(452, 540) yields 459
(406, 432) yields 429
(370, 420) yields 407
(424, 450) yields 447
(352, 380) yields 357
